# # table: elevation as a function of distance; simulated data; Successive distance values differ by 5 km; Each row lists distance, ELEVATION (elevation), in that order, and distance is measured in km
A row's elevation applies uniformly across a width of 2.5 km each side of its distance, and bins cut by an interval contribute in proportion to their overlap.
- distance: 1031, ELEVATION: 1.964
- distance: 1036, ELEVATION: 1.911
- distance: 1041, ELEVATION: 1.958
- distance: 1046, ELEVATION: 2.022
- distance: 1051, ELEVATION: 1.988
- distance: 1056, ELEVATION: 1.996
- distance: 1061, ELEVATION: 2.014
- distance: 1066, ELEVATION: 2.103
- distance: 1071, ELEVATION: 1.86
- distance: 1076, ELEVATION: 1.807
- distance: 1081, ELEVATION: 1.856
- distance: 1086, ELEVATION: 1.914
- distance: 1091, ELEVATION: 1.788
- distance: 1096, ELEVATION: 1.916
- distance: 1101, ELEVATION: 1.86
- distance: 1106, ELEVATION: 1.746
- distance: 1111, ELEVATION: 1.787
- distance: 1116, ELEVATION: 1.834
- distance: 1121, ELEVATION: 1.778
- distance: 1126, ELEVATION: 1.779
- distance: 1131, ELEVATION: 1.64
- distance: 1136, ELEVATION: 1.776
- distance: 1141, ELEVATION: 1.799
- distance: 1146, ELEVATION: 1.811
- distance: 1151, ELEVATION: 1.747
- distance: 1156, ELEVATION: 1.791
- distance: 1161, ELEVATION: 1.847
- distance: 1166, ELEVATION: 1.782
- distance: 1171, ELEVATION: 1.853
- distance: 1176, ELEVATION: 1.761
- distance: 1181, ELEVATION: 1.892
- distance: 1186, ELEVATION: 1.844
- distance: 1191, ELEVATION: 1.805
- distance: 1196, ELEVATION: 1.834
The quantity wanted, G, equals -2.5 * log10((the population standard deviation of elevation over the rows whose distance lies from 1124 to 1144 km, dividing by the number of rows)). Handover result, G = 3.00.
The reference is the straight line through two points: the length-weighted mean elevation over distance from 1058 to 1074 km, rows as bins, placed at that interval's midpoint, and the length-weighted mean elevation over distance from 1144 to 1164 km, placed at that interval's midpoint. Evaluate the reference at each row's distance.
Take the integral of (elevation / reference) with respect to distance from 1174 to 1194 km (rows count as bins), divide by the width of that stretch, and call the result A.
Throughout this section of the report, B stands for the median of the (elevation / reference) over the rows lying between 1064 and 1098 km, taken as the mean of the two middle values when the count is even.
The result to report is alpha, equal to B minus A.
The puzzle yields -0.104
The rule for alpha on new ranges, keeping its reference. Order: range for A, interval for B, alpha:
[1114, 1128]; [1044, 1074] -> 0.034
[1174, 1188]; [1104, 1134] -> -0.106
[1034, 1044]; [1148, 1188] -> 0.072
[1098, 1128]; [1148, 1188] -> 0.066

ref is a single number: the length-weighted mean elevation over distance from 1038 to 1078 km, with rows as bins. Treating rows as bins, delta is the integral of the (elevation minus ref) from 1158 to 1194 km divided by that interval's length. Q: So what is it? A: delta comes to -0.14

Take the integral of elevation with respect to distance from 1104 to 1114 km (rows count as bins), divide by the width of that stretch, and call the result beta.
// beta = 1.77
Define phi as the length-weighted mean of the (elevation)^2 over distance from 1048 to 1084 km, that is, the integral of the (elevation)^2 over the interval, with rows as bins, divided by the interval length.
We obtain 3.80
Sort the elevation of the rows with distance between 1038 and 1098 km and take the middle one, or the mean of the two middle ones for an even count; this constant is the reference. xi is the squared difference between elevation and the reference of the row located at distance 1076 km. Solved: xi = 0.017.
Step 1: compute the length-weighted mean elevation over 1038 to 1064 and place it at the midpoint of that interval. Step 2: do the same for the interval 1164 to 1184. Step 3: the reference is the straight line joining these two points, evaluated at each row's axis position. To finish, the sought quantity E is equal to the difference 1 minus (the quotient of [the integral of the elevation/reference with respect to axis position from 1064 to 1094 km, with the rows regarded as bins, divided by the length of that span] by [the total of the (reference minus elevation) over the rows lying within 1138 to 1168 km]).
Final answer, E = -2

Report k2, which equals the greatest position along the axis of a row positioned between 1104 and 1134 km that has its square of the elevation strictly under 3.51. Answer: 1131 km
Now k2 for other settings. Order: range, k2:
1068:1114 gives 1111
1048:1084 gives 1081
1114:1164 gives 1161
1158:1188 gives 1186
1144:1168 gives 1166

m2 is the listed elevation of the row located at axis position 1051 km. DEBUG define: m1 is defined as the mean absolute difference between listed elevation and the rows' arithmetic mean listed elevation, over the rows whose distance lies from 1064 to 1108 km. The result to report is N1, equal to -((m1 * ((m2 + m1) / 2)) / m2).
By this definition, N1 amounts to -0.0364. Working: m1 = 0.0703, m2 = 1.988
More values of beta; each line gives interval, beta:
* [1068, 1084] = 1.85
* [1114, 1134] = 1.76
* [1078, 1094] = 1.85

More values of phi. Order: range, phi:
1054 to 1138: 3.43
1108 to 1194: 3.23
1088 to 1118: 3.33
